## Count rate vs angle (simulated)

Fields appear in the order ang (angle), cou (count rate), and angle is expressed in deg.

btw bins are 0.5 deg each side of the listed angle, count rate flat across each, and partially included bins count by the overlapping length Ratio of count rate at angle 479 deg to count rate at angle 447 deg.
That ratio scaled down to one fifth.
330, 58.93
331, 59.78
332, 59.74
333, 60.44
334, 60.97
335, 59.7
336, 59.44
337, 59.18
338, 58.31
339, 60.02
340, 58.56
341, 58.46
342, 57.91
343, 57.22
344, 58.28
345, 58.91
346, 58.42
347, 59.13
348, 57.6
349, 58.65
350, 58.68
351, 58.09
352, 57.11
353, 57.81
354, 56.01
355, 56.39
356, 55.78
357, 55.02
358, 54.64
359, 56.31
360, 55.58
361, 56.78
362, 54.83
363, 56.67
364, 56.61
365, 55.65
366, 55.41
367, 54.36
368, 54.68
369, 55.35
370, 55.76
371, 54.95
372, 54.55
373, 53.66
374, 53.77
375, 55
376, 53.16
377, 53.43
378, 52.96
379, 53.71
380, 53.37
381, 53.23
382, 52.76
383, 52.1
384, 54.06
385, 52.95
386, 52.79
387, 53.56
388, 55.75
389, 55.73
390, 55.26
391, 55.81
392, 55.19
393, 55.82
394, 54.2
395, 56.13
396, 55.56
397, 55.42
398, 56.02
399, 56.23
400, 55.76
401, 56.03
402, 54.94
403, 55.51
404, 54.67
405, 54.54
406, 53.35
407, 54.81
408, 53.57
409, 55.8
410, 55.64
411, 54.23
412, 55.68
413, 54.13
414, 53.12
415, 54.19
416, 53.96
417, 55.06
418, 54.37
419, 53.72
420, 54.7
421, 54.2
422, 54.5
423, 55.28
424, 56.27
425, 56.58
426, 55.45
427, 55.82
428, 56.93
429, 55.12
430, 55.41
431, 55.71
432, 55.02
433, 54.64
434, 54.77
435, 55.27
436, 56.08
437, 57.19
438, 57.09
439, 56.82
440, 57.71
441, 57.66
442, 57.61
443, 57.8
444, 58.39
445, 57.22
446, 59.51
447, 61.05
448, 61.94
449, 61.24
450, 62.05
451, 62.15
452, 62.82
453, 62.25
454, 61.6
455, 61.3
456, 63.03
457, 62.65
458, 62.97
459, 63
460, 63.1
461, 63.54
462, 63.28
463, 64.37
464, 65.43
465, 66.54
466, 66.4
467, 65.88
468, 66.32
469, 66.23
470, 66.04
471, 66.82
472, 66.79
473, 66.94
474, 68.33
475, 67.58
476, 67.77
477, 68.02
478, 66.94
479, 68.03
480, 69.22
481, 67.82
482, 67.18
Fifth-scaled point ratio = 0.223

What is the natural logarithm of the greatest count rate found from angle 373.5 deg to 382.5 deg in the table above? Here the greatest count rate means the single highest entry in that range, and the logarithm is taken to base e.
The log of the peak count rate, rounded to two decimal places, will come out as 4.01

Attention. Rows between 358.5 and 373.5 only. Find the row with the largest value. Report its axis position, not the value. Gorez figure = 361 deg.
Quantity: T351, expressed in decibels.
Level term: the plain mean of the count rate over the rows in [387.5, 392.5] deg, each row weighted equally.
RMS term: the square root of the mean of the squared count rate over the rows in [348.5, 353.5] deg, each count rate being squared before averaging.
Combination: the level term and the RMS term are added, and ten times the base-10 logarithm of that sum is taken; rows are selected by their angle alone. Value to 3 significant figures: 20.6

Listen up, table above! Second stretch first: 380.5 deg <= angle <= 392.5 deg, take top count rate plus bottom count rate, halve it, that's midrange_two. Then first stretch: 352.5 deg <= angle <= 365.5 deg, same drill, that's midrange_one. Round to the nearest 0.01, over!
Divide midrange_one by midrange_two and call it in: 1.04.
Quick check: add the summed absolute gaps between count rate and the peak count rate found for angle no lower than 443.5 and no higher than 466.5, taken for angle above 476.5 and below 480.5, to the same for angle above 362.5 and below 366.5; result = 48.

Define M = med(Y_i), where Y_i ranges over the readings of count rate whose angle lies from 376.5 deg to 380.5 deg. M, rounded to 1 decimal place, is 53.4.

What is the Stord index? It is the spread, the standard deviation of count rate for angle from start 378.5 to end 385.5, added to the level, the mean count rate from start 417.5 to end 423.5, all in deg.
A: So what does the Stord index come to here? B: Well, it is 55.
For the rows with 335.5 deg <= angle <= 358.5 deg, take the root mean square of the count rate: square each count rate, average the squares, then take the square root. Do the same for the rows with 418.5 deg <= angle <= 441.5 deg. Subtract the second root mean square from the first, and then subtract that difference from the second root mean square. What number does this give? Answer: 53.7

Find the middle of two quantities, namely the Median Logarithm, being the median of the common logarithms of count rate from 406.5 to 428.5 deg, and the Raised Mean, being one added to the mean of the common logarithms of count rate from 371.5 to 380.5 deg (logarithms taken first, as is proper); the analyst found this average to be 2.23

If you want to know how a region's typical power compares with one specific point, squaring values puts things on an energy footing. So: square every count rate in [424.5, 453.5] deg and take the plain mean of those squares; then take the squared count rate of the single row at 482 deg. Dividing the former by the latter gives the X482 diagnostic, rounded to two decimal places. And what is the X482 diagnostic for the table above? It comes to 0.74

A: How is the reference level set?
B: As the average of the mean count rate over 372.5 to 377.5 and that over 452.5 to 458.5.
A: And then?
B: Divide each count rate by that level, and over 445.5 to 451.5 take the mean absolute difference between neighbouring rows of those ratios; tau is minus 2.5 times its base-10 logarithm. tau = 4.64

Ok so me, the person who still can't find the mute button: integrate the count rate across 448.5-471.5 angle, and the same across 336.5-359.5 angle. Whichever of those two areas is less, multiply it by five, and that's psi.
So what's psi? 6632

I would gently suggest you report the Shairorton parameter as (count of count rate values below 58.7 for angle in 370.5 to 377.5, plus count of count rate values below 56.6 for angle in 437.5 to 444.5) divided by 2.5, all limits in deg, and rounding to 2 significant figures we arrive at 2.8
